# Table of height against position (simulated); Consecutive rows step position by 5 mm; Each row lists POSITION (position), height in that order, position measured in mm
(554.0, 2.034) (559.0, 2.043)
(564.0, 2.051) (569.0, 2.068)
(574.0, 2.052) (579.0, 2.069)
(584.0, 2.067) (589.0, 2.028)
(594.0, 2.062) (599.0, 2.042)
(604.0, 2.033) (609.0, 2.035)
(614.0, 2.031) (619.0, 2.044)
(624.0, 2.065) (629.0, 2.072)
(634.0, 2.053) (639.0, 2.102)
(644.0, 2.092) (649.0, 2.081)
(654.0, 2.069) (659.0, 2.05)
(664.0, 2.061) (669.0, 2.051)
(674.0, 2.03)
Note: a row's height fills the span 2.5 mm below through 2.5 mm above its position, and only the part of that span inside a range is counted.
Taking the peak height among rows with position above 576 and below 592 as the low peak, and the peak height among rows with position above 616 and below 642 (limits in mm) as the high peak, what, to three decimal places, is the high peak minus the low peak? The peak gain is 0.033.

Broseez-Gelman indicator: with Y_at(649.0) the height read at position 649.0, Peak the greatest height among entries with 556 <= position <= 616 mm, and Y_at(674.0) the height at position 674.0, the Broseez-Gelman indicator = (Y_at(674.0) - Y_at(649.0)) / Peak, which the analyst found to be -0.025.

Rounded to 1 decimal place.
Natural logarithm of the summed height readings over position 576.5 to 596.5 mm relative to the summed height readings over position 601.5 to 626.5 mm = -0.2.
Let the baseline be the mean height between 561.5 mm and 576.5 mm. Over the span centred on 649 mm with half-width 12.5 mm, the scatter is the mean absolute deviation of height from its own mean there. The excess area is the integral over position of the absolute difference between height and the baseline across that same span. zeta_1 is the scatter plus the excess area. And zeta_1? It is 0.63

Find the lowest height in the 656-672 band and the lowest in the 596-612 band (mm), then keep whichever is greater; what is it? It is 2.05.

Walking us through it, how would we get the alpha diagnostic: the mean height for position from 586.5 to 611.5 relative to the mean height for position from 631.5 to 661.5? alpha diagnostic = 0.98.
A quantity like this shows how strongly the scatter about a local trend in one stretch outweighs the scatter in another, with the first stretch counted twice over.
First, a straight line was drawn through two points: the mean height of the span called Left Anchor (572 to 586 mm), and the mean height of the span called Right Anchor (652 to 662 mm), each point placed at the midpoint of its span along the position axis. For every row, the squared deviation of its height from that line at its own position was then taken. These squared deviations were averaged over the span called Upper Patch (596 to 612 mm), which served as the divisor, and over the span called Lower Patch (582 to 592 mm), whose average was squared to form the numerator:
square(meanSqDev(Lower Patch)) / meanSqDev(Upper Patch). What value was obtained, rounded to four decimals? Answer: 0.0006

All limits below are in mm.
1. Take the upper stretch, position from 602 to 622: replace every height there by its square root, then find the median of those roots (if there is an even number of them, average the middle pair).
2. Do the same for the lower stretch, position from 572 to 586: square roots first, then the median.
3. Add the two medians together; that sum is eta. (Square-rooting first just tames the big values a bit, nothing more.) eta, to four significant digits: 2.864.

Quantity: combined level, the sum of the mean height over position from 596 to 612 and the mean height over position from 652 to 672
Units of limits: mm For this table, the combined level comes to 4.094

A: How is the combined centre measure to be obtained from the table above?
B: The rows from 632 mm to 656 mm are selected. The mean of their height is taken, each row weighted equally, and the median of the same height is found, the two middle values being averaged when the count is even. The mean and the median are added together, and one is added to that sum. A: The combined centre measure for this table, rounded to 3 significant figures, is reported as 5.16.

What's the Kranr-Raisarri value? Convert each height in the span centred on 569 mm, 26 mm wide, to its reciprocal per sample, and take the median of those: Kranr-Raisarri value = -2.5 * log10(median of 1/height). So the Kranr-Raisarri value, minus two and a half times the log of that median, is 0.7804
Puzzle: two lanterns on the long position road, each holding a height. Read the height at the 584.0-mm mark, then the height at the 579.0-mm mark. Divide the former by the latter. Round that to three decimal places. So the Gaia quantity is 0.999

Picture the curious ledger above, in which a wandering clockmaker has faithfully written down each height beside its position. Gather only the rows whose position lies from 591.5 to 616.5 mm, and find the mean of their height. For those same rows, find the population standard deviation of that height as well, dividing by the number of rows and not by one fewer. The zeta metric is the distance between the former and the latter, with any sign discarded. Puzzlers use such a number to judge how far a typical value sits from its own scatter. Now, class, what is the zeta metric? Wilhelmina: 2.03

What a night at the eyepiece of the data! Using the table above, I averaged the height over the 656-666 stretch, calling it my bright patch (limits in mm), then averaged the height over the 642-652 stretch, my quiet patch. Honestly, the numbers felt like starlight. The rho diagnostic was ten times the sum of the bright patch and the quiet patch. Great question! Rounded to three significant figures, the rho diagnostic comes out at 41.4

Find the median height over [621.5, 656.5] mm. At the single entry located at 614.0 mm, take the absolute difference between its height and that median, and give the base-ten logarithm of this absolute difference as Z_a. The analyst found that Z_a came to -1.39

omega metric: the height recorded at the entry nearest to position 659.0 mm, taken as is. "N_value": 2.05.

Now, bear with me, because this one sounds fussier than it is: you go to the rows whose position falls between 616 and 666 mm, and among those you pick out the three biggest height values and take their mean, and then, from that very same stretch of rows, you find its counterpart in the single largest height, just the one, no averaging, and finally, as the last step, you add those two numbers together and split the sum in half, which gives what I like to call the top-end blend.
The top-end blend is 2.097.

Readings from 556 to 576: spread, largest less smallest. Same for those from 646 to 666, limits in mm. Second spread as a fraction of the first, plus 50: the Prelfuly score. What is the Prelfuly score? 51.2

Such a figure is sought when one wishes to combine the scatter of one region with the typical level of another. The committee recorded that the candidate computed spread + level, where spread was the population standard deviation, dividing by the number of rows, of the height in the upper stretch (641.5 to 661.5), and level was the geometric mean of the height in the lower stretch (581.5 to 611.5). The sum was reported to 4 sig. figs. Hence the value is 2.060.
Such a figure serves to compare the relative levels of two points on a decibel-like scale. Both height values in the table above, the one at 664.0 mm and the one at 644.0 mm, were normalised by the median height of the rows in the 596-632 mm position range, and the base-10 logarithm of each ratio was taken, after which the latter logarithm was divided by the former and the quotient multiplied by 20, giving 52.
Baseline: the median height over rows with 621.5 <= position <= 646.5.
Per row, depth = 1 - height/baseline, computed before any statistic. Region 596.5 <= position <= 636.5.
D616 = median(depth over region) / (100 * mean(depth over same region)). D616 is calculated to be 0.0115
